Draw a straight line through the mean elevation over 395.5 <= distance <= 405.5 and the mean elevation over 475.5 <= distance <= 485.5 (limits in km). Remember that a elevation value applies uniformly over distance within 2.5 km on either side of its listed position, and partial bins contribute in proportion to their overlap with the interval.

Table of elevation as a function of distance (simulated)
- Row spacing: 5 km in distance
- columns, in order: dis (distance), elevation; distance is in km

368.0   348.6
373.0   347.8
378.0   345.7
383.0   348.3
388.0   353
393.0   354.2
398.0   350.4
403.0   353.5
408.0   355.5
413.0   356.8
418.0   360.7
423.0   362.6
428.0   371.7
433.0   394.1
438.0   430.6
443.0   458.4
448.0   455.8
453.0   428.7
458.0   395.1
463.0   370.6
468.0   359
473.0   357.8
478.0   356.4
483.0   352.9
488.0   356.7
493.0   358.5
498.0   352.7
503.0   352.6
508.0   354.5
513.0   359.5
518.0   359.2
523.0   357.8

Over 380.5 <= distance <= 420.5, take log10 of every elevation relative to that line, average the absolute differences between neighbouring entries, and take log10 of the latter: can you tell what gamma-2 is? -2.5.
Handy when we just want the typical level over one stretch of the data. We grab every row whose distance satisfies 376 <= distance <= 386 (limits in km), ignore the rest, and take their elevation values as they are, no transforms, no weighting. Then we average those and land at 347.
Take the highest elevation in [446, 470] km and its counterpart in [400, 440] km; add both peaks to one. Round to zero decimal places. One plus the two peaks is 887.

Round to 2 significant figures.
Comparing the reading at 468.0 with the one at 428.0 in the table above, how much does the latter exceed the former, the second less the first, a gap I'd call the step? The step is 13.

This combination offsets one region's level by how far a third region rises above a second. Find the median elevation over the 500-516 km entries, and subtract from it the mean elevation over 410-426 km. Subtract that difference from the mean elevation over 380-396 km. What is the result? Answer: 357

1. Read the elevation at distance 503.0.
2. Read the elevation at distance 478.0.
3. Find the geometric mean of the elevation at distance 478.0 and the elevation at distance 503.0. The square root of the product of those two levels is 354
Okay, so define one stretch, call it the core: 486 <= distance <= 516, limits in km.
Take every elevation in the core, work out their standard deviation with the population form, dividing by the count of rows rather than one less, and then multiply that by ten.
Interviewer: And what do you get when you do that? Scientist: 27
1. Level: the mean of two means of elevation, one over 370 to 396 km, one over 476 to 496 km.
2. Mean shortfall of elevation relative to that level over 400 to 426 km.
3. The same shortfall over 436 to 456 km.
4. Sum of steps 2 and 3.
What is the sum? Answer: -95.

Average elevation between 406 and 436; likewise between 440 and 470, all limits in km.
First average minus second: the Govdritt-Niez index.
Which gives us -44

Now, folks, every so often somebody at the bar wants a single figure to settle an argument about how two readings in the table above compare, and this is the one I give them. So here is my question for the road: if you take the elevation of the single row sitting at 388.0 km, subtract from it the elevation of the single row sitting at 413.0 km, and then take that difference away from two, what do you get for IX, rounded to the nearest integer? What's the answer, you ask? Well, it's 6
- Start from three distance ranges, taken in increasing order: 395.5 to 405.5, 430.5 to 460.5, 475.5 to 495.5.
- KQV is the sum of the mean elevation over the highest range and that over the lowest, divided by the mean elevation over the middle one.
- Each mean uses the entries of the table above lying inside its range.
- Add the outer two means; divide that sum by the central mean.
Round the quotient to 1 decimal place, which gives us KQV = 1.7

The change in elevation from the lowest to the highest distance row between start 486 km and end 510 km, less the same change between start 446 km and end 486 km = 101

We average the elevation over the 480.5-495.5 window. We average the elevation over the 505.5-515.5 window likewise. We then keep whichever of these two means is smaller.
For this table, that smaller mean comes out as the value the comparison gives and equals 356.0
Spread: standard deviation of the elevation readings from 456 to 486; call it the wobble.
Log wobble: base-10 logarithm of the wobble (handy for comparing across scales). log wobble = 1.2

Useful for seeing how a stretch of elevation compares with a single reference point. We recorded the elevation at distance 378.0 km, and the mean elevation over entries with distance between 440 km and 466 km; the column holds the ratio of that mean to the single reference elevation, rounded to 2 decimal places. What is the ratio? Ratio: 1.22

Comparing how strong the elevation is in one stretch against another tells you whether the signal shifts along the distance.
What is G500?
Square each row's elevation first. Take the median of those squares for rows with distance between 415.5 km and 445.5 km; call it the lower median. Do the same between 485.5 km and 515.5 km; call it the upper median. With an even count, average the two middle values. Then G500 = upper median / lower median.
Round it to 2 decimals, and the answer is 0.86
